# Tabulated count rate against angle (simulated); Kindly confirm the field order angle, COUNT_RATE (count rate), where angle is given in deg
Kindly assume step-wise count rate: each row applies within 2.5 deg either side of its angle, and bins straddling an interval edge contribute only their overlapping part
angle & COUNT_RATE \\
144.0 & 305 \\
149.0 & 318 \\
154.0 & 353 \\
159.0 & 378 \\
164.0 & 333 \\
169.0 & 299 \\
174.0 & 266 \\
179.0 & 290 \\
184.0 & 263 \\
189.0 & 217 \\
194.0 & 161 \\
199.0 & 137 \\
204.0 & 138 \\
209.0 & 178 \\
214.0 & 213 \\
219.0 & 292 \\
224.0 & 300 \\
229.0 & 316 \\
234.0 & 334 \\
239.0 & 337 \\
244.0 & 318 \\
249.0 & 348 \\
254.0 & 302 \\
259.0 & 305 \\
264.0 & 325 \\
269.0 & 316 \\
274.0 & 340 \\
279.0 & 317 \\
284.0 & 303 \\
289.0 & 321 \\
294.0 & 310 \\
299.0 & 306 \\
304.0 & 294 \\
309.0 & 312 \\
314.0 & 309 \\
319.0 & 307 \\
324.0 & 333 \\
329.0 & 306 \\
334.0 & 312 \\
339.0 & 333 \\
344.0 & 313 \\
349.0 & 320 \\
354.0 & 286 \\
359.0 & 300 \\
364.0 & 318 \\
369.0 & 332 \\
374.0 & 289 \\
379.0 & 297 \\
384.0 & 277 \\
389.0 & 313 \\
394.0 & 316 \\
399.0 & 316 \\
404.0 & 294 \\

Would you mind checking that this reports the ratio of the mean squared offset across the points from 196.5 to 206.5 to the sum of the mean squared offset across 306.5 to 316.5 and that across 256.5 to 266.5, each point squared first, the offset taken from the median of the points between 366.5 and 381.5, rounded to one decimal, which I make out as 41.8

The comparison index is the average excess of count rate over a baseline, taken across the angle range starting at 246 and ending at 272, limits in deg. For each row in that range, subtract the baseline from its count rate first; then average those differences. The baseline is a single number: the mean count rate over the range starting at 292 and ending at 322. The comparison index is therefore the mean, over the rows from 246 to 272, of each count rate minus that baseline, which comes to 13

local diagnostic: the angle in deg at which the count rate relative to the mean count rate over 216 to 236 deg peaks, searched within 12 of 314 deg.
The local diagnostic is 324.0 deg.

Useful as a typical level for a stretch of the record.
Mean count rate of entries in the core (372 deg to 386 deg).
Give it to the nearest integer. 288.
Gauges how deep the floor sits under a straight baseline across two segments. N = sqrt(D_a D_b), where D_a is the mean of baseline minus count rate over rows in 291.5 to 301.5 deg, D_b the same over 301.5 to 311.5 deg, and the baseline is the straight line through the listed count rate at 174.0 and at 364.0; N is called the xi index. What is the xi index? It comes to 2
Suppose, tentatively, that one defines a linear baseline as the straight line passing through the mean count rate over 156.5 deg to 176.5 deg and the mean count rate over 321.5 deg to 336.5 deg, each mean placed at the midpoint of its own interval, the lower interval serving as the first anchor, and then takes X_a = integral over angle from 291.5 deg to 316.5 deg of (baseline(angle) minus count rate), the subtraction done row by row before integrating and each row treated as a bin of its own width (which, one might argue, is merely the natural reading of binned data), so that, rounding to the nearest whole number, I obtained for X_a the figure 278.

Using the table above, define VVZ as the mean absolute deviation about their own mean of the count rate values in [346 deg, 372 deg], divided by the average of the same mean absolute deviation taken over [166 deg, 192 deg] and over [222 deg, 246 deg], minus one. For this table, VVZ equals -0.1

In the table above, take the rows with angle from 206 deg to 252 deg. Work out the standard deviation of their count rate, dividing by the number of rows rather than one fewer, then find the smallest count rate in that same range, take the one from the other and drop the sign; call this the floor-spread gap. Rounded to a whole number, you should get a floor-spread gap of 123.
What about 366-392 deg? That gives 258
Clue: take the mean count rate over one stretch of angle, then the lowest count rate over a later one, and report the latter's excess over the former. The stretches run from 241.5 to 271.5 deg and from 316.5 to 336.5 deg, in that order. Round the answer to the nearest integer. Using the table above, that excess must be -13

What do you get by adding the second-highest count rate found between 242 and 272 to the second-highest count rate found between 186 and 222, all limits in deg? 542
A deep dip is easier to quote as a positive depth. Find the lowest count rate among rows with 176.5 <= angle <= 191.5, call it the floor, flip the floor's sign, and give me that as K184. -217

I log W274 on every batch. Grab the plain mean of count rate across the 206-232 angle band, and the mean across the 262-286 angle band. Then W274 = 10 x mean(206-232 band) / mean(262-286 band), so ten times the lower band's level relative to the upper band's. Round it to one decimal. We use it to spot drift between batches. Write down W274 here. 8.1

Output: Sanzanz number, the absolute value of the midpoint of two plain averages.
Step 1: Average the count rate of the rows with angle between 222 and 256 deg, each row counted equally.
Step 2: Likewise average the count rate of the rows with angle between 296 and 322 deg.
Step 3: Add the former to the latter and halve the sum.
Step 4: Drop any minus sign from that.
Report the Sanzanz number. 314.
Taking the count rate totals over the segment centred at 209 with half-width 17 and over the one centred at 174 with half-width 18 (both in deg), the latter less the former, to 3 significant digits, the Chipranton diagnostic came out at 627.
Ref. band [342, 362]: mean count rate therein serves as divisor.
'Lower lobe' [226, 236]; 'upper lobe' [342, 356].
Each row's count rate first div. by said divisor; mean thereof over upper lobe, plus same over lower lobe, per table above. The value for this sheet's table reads 2.07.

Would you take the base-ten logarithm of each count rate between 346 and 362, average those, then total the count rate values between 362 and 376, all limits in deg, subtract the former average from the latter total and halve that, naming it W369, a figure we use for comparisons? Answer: 468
